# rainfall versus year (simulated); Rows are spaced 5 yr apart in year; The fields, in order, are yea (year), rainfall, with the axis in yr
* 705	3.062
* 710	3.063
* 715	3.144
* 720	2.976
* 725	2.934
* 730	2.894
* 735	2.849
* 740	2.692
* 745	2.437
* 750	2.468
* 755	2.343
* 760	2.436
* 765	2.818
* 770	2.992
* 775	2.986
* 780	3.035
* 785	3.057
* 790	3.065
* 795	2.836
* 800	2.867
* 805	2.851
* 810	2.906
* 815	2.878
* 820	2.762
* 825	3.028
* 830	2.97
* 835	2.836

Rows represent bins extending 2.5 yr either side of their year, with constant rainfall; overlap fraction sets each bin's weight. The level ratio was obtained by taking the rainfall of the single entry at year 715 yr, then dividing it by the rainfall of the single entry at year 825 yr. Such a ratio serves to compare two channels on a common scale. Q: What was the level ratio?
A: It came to 1.04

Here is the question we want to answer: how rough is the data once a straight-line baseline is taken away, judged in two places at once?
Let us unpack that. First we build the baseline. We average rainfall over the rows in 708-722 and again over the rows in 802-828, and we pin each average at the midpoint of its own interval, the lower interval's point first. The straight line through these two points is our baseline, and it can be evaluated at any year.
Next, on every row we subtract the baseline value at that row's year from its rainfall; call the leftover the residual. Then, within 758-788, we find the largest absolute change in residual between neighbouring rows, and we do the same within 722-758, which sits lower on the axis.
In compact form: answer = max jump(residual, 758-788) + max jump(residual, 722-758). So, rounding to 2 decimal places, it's 0.64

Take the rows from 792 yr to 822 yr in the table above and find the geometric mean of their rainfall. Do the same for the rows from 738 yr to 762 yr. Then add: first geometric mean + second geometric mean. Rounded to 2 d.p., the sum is 5.32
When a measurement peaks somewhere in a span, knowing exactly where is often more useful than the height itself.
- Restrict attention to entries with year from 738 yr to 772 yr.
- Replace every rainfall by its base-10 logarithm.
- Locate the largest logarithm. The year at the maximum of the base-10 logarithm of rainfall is 770 yr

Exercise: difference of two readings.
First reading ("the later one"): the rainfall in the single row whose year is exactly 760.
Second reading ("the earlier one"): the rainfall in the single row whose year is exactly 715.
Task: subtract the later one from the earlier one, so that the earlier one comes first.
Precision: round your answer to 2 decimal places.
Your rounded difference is 0.71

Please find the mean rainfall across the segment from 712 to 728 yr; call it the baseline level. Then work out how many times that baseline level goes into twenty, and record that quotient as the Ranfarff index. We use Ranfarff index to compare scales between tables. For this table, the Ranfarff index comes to 6.6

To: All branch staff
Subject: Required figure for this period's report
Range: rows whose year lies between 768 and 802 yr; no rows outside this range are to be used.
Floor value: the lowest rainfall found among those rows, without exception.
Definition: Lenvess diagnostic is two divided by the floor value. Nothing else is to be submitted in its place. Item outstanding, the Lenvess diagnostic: 0.71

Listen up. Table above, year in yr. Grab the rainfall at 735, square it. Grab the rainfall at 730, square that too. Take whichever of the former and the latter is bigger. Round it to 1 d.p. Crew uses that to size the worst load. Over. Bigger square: 8.4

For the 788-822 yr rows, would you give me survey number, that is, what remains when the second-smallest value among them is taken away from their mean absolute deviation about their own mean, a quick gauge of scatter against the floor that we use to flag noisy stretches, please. -2.78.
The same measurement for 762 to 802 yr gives -2.75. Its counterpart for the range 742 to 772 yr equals -2.22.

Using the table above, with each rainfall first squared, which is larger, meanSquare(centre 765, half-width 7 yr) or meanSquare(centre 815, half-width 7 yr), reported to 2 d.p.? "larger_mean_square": 8.12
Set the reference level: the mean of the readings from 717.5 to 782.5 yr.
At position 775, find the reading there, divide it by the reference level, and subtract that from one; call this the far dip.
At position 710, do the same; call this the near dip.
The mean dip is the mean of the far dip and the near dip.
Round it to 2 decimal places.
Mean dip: -0.10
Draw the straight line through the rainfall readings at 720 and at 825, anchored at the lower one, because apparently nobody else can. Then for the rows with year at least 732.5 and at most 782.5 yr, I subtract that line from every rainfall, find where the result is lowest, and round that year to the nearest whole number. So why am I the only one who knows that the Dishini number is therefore 755 yr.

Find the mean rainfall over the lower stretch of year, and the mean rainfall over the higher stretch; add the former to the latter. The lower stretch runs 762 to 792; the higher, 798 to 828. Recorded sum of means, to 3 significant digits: 5.87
